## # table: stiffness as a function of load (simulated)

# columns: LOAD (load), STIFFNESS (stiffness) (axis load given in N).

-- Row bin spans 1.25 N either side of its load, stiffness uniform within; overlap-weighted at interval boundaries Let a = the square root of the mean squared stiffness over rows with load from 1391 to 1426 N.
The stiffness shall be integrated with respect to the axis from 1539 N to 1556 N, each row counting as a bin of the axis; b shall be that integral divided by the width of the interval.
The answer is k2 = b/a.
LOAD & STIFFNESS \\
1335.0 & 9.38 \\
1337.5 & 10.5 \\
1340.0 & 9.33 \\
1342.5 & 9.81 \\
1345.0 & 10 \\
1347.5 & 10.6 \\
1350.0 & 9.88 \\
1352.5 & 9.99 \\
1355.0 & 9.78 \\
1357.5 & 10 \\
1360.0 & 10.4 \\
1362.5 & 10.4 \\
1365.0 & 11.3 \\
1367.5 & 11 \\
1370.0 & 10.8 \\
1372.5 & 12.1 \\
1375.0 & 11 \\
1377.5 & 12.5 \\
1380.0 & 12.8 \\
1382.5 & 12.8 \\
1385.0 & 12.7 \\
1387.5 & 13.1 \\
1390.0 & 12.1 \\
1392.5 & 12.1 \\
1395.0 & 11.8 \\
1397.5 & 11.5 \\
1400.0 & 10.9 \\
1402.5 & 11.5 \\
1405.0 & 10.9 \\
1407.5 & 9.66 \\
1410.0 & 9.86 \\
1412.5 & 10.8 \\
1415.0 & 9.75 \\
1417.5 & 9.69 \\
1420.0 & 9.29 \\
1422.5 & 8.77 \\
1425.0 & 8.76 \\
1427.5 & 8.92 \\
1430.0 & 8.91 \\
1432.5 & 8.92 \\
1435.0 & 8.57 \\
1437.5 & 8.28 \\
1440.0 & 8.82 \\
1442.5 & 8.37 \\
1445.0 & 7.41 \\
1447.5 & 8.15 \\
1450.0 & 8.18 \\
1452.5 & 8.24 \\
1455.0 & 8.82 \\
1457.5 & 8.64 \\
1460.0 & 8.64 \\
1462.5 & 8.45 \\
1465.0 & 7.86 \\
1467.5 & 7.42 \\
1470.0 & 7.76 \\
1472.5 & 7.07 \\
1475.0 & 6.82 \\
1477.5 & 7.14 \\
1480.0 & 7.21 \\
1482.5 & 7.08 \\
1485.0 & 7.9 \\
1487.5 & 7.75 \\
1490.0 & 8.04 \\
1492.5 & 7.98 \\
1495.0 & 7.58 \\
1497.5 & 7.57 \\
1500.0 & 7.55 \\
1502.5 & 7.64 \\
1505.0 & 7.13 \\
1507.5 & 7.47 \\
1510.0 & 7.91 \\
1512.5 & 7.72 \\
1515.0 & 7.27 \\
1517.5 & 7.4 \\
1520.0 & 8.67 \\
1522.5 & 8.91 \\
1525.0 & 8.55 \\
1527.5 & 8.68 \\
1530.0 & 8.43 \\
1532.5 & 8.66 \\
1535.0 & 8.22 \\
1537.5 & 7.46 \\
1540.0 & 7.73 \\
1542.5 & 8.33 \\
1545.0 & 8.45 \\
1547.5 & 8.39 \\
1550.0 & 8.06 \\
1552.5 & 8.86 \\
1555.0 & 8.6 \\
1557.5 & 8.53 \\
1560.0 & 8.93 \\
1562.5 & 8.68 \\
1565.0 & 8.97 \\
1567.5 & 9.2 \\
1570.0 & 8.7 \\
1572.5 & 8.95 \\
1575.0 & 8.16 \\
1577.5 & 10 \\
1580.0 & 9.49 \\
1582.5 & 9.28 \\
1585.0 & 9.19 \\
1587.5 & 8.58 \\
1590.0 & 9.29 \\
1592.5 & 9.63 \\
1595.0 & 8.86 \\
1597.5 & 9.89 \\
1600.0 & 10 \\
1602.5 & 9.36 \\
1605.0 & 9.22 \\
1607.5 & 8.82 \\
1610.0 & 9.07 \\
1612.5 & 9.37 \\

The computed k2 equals 0.80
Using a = 10.4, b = 8.4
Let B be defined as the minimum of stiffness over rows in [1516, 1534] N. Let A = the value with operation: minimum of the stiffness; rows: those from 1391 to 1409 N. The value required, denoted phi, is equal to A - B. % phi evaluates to 2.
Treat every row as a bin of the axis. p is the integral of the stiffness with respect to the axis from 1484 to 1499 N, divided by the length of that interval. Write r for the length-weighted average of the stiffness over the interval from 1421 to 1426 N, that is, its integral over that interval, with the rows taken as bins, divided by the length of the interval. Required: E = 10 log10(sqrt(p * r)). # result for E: 9.2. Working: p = 7.8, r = 8.8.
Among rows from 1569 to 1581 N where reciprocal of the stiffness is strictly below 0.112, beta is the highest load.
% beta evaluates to 1580.0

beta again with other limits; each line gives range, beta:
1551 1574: 1572.5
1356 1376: 1375.0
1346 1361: 1360.0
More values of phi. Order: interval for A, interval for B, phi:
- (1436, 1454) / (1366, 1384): -3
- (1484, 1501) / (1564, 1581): -1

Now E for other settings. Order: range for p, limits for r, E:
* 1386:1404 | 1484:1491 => 9.9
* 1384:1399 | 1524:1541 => 10.0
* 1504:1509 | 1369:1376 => 9.6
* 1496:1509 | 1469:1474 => 8.7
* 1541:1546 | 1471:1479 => 8.8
